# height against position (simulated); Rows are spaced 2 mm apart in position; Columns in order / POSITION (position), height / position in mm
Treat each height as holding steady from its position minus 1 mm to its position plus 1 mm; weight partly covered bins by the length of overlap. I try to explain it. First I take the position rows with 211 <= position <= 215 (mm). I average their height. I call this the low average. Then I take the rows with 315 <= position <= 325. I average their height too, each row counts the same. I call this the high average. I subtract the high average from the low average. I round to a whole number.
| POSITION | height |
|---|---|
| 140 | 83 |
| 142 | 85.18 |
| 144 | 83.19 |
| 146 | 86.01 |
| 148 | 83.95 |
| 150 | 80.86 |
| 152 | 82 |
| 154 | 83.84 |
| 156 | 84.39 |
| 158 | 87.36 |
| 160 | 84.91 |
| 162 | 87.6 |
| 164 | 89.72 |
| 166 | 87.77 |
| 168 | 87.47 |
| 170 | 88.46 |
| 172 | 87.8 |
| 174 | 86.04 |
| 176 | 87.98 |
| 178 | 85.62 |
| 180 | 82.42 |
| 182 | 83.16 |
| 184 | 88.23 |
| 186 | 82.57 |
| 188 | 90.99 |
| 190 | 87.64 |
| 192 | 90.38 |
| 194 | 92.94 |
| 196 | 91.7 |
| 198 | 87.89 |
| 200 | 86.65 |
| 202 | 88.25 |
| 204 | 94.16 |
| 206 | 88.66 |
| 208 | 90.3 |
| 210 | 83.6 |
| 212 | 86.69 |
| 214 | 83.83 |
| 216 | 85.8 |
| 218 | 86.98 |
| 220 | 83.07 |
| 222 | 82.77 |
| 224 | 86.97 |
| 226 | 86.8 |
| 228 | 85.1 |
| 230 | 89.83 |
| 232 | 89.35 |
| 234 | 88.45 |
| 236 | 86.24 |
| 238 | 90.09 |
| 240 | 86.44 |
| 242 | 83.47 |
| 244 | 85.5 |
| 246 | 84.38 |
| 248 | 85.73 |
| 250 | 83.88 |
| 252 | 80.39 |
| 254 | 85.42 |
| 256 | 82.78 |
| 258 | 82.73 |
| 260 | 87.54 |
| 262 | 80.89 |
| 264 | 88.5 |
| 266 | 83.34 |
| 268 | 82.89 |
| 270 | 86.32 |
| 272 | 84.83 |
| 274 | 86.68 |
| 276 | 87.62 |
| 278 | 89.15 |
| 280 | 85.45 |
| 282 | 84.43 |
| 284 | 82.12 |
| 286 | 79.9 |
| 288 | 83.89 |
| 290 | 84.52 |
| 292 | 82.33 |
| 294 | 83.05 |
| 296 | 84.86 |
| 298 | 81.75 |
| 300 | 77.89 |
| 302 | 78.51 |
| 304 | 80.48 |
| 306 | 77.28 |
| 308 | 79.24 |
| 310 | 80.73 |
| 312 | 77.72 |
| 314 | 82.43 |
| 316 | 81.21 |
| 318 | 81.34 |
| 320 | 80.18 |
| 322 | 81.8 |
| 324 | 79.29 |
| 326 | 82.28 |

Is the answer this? 4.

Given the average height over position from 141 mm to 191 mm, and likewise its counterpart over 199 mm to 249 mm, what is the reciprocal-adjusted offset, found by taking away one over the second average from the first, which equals 85.8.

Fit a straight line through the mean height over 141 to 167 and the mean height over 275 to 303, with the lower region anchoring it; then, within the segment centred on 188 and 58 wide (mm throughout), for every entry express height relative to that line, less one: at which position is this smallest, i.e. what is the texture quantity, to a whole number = 180 mm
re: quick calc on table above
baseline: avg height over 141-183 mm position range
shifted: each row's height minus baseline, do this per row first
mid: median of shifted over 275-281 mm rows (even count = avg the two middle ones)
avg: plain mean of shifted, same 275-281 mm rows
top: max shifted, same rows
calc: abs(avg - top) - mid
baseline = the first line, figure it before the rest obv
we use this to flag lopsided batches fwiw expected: 0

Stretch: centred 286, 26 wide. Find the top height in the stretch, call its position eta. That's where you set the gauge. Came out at 278 mm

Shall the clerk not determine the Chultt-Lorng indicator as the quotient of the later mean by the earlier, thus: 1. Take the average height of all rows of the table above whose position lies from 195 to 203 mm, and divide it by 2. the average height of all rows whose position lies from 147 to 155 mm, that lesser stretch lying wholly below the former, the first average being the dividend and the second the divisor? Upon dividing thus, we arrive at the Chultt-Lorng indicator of 1.07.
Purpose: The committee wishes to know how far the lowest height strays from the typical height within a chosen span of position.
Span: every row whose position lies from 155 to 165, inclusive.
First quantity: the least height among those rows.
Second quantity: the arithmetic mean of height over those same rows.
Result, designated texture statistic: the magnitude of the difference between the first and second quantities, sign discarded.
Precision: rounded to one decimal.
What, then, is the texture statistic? 2.4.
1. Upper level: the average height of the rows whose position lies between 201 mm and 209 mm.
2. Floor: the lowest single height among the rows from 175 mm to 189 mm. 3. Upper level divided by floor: 1.10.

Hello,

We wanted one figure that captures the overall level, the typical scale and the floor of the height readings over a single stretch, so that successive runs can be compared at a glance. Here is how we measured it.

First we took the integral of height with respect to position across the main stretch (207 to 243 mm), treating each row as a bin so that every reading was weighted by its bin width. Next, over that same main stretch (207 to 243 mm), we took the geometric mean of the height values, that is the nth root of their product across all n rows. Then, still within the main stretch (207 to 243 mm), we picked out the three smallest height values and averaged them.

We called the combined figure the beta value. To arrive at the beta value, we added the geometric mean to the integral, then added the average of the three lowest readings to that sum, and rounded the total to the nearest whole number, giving 3281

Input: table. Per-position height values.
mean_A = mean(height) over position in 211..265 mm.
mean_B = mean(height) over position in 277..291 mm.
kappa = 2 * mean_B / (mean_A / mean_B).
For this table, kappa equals 166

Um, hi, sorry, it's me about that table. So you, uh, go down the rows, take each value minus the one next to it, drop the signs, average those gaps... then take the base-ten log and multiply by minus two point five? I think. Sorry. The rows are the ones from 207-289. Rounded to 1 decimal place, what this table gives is -1.1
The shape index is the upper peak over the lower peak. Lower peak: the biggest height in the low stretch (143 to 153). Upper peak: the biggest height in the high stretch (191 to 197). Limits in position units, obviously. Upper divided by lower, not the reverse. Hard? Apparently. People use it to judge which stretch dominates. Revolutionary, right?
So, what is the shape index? 1.08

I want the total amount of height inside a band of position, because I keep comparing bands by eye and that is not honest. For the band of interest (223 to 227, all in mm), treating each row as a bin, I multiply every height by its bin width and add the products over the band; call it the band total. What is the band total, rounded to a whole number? 348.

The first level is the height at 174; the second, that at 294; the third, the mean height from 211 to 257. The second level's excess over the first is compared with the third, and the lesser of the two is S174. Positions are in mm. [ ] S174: -3.0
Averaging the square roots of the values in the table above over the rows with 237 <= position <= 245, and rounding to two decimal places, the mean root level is 9.29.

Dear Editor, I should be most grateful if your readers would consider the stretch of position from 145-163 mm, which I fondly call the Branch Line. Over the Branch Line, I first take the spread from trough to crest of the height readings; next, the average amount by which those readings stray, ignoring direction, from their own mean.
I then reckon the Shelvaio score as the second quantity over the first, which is 0.254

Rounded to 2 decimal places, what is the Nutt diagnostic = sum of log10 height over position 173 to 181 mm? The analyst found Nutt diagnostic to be 7.73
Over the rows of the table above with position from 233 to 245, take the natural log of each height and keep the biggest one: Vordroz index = 4.50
